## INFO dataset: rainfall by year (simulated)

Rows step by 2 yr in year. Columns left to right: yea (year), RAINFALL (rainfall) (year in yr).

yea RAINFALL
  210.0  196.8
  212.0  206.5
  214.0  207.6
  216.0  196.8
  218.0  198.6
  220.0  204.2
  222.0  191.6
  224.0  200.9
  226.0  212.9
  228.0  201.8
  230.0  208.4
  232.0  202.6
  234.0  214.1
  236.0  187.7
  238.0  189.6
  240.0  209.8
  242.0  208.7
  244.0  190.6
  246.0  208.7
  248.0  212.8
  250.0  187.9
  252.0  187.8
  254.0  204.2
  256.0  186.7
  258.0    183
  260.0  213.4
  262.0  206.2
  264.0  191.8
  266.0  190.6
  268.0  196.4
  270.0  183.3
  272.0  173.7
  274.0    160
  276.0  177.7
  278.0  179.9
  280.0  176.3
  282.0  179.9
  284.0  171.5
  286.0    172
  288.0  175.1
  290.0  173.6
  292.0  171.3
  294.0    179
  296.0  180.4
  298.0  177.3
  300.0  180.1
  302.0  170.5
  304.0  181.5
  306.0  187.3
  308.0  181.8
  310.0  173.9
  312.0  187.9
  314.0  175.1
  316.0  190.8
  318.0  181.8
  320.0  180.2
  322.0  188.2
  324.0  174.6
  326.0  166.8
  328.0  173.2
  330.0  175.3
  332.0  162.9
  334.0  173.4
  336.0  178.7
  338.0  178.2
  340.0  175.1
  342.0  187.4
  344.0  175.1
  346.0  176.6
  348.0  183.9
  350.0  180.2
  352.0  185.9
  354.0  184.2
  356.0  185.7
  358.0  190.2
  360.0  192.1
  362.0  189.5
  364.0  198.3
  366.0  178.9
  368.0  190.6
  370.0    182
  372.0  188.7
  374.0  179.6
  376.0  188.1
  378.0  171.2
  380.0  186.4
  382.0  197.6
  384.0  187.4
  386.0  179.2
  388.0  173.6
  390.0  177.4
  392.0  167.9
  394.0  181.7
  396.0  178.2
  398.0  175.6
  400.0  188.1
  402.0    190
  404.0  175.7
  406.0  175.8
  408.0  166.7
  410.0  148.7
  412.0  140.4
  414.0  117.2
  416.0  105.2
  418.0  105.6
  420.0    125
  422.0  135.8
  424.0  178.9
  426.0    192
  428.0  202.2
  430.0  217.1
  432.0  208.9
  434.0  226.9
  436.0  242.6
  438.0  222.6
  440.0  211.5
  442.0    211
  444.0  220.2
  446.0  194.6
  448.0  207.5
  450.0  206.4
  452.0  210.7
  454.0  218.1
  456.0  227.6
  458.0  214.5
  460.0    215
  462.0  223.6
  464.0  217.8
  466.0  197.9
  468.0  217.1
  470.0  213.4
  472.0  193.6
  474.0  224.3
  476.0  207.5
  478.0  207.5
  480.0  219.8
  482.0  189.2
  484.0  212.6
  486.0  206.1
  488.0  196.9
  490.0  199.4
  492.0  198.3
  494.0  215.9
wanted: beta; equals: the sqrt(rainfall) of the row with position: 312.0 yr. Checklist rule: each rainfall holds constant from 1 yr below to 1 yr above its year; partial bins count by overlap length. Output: 13.7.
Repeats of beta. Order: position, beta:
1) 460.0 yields 14.7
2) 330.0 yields 13.2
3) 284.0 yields 13.1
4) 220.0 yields 14.3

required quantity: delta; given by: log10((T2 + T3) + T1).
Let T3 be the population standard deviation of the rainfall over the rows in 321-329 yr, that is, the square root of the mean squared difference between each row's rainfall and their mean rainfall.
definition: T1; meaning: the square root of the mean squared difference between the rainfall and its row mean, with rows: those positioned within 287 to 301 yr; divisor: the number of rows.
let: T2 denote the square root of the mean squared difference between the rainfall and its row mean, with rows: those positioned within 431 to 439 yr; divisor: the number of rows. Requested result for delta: 1.36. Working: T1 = 3.2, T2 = 12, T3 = 8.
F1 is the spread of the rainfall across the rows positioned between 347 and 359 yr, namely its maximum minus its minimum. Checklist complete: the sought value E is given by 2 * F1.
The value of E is 20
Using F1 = 10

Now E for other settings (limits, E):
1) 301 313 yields 35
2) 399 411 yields 83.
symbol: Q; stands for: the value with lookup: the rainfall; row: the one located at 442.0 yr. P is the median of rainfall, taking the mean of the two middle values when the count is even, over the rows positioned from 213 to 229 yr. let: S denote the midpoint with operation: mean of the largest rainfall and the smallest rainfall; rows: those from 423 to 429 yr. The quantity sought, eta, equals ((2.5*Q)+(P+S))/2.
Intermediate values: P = 201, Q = 211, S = 191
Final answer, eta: 460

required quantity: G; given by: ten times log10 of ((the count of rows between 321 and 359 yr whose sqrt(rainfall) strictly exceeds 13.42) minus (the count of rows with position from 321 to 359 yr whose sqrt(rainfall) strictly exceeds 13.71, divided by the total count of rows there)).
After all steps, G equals 9.0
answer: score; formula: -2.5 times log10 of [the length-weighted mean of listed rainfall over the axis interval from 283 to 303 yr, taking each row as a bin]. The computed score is -5.61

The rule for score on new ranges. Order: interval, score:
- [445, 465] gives -5.82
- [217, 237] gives -5.76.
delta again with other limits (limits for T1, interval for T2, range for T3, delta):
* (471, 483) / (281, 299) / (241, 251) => 1.42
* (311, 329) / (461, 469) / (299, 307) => 1.37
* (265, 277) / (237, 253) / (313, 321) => 1.45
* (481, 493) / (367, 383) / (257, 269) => 1.40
